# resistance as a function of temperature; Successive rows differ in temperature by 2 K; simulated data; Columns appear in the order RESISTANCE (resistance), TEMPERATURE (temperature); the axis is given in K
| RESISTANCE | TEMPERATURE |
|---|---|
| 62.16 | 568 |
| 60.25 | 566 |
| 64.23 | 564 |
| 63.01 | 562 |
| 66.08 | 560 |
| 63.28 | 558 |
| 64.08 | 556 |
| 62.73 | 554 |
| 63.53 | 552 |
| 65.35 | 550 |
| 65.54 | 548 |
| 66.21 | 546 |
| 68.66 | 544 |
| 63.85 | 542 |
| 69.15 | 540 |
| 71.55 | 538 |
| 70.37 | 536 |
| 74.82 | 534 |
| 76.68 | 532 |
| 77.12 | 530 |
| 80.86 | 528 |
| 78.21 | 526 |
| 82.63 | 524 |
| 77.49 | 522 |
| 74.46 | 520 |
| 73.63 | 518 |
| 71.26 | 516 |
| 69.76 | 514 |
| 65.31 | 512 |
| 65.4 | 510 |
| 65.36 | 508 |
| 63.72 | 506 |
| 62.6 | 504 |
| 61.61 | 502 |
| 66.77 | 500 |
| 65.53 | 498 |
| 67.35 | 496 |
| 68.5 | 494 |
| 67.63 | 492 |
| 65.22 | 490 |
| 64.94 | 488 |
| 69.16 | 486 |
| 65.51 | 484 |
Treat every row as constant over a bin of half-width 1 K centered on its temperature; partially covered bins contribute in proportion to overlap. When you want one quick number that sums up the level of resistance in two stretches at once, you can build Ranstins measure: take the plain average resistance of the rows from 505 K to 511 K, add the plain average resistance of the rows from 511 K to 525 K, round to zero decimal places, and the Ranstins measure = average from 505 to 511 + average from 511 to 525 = 138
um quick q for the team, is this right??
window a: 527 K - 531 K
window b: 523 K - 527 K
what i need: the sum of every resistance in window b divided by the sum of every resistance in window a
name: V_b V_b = 1.02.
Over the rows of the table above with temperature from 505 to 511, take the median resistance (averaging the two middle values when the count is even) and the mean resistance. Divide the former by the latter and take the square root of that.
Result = 1.004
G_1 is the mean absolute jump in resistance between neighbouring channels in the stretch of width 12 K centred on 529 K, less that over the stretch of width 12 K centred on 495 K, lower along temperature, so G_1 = 1.1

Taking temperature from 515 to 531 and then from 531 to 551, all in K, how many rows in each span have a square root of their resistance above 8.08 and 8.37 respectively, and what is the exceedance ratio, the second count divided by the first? 0.50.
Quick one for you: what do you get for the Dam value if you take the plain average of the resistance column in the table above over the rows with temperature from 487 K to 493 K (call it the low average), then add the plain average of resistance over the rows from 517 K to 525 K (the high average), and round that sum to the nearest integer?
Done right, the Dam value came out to 143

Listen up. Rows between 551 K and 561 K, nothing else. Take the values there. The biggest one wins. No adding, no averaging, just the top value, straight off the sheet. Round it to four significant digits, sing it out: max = 66.08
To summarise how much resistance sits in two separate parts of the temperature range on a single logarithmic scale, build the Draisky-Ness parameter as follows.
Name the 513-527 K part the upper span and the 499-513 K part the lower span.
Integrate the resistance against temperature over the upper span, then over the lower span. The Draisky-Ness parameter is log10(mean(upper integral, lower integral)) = 2.99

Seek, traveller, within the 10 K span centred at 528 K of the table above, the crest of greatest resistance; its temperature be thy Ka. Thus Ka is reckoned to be 524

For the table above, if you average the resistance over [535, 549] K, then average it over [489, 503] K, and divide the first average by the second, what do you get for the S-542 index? 1.03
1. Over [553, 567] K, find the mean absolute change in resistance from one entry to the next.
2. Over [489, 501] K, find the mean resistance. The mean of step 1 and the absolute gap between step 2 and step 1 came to 33.4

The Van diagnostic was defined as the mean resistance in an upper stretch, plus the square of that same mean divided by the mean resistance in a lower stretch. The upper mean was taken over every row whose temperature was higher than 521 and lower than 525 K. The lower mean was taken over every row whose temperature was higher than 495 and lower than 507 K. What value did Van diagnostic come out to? 179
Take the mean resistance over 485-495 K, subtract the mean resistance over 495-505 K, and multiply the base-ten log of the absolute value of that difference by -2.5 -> -0.9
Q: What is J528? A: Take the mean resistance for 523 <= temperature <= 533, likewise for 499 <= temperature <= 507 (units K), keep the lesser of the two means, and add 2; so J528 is 65.7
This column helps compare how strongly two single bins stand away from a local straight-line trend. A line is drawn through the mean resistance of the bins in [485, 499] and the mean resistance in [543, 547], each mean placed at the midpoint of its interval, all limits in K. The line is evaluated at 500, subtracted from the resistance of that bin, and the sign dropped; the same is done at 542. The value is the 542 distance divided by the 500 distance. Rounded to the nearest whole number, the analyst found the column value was 17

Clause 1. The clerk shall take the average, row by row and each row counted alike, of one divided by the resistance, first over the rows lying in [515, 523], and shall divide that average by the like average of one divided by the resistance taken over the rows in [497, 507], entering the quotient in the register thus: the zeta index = 0.86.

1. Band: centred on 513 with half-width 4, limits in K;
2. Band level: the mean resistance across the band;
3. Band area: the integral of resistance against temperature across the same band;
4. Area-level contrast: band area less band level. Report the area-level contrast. 476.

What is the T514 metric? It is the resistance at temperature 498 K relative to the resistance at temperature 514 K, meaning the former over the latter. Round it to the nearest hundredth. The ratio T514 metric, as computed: 0.94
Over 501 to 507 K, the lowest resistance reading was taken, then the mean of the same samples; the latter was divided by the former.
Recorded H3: 1.02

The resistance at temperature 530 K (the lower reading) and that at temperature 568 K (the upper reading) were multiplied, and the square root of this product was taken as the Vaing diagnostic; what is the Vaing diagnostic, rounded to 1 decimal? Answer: 69.2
